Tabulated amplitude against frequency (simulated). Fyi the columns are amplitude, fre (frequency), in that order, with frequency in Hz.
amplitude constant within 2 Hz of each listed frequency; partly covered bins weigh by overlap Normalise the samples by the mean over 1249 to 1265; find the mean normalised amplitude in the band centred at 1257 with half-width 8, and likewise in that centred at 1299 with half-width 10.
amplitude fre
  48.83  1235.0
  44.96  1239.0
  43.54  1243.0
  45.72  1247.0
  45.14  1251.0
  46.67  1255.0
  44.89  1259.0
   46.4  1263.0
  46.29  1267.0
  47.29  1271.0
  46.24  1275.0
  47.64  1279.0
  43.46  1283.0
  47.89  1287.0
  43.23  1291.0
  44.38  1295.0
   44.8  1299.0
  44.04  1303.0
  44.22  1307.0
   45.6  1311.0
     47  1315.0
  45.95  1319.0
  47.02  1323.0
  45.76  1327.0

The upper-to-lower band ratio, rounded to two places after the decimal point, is 0.96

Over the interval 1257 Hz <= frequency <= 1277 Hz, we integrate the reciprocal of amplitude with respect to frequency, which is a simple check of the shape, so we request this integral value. 0.433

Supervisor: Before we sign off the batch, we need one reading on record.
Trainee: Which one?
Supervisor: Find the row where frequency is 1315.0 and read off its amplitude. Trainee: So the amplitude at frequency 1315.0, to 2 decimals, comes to 47.00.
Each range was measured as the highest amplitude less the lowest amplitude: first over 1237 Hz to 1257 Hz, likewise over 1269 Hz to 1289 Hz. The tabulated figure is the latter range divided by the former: 1.4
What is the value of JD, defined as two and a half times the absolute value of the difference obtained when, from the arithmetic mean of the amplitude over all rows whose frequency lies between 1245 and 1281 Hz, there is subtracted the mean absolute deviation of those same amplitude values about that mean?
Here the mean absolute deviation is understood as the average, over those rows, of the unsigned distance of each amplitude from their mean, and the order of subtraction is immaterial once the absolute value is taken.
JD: 114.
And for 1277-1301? 109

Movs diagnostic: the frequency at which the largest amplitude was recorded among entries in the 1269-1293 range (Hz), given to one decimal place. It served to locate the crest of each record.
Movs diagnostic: 1287.0 Hz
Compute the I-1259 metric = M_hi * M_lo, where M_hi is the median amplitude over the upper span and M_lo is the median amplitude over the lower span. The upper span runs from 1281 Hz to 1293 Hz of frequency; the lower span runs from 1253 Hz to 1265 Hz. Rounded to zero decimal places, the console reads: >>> 2017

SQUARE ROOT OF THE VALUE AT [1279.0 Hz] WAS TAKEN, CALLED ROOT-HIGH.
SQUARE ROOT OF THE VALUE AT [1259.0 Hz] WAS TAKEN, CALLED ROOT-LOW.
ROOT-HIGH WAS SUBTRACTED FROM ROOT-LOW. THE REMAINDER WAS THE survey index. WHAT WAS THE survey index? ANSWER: -0.20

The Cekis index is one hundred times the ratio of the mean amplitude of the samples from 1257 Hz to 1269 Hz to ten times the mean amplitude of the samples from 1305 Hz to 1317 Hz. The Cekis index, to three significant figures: 10.1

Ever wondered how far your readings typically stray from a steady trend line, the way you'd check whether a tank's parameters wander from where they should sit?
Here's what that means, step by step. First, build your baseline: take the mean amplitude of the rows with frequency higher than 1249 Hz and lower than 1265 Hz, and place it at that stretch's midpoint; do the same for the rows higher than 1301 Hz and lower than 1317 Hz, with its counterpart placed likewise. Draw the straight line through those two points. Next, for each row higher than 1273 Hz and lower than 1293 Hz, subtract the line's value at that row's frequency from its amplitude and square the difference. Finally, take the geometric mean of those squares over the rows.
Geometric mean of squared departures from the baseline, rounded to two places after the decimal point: 2.95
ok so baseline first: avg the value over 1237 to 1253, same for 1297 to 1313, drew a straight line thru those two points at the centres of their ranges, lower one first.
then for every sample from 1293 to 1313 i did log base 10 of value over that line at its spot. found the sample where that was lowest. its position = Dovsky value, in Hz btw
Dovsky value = 1303.0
